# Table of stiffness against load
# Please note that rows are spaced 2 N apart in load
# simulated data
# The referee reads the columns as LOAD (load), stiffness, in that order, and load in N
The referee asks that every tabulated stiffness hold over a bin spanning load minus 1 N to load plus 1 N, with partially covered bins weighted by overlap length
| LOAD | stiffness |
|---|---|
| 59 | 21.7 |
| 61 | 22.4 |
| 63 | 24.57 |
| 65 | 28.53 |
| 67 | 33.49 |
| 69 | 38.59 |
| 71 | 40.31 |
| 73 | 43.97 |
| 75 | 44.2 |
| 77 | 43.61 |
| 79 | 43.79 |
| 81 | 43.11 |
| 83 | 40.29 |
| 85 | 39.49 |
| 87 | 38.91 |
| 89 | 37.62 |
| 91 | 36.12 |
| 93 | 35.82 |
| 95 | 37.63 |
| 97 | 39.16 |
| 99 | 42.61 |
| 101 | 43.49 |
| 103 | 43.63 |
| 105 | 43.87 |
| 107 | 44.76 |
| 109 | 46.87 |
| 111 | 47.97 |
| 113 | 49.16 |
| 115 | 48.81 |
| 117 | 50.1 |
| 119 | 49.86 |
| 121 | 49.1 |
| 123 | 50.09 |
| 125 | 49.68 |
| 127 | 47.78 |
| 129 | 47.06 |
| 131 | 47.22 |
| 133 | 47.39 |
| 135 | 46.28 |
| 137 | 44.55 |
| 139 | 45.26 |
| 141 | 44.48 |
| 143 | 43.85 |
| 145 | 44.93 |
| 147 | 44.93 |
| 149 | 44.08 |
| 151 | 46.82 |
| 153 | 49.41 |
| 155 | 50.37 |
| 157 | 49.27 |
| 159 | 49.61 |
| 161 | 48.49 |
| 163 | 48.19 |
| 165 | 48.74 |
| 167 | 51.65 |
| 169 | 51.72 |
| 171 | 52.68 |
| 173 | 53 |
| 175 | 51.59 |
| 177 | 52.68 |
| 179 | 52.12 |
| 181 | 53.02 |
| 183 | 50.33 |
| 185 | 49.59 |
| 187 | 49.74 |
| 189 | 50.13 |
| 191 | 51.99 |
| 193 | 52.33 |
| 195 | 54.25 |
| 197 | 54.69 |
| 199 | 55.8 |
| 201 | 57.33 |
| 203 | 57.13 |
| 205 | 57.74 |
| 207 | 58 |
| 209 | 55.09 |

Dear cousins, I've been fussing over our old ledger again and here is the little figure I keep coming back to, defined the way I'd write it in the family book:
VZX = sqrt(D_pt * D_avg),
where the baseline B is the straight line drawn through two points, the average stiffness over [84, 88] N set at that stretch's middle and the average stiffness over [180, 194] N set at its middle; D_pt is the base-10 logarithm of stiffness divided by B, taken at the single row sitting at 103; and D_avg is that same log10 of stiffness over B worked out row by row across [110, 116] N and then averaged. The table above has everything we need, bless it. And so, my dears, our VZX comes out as 0.0388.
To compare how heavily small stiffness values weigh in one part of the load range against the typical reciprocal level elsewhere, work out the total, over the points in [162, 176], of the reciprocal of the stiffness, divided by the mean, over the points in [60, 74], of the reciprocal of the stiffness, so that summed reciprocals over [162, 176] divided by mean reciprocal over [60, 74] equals 4.29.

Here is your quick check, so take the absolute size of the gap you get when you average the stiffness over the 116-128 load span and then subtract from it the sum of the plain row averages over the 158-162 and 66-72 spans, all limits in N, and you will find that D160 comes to 37.1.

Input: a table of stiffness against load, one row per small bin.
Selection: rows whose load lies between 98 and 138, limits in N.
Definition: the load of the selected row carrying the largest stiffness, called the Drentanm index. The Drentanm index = 117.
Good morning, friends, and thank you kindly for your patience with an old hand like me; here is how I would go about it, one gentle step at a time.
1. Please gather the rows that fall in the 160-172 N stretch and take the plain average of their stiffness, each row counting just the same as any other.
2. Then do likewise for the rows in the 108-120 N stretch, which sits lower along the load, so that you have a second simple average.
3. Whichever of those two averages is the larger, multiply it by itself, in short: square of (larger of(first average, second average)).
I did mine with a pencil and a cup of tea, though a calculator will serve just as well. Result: 2525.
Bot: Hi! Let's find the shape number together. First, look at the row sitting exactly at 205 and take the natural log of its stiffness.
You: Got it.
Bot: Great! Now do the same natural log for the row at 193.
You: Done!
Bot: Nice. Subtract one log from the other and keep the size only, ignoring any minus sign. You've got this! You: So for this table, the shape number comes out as 0.10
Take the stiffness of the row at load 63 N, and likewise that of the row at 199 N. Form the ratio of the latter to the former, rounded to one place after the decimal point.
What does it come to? 2.3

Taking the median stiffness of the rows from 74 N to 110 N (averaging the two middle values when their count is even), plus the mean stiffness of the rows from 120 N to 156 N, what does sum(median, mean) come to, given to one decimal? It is 89.7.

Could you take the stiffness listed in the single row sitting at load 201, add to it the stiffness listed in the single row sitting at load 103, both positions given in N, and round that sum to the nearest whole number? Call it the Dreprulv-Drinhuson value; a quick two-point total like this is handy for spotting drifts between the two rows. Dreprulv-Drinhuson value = 101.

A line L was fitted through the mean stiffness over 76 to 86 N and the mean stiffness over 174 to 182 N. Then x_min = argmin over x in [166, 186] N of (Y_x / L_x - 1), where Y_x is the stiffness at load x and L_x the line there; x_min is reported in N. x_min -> 185 N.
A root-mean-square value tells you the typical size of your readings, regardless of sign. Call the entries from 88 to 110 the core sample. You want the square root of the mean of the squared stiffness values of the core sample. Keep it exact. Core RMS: 41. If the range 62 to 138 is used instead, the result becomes 43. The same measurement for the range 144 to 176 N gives 49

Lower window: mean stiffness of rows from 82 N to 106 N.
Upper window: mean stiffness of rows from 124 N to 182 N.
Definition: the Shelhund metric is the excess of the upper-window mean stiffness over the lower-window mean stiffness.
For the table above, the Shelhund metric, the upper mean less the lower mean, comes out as 8.6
